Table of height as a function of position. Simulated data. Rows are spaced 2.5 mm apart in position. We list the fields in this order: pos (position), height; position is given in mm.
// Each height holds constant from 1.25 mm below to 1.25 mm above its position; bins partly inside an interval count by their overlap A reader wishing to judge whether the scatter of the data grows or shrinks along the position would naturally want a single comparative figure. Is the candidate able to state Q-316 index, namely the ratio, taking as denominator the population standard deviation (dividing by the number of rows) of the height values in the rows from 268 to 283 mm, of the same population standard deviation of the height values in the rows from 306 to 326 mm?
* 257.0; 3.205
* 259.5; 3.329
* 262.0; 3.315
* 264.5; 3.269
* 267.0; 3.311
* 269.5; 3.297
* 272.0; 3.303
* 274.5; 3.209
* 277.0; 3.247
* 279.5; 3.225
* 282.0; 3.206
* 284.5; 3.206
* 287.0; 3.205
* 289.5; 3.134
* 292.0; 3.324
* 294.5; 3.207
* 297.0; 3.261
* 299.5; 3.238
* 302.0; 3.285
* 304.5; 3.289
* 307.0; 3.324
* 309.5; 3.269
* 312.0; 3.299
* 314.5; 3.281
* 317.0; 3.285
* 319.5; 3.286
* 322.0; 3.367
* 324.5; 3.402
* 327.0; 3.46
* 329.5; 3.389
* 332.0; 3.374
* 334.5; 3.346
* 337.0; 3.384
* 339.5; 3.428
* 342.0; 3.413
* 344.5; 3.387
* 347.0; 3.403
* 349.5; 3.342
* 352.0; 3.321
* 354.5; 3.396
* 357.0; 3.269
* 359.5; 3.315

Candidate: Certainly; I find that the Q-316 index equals 1.1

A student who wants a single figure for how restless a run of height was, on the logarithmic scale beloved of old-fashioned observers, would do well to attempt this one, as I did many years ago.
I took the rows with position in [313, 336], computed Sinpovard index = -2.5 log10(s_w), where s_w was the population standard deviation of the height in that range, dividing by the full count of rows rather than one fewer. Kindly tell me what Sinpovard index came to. 3.09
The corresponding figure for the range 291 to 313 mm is 3.60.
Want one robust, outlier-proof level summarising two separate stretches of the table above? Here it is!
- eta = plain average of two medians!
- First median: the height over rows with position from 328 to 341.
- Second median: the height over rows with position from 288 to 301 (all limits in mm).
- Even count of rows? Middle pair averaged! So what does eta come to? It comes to 3.31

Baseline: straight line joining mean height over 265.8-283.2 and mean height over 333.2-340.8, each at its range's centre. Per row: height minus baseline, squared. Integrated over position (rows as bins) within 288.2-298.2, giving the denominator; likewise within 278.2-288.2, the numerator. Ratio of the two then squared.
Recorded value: 0.2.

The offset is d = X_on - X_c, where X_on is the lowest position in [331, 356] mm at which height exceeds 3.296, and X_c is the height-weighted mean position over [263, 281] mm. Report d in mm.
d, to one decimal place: 60.0 mm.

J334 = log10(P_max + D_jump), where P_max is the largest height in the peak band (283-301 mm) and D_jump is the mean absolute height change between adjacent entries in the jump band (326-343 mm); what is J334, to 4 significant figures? 0.5262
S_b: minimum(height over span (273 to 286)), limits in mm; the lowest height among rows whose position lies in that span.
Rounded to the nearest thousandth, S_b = 3.206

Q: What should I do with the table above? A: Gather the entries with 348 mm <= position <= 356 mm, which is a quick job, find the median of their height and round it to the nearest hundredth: 3.34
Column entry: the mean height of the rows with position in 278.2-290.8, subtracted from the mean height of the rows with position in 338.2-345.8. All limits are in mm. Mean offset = 0.21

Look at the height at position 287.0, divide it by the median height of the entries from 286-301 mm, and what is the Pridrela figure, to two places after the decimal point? 0.99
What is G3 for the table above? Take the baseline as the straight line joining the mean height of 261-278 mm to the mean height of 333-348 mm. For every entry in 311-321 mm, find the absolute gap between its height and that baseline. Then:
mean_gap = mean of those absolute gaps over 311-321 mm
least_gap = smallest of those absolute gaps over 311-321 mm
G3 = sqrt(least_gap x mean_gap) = 0.056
